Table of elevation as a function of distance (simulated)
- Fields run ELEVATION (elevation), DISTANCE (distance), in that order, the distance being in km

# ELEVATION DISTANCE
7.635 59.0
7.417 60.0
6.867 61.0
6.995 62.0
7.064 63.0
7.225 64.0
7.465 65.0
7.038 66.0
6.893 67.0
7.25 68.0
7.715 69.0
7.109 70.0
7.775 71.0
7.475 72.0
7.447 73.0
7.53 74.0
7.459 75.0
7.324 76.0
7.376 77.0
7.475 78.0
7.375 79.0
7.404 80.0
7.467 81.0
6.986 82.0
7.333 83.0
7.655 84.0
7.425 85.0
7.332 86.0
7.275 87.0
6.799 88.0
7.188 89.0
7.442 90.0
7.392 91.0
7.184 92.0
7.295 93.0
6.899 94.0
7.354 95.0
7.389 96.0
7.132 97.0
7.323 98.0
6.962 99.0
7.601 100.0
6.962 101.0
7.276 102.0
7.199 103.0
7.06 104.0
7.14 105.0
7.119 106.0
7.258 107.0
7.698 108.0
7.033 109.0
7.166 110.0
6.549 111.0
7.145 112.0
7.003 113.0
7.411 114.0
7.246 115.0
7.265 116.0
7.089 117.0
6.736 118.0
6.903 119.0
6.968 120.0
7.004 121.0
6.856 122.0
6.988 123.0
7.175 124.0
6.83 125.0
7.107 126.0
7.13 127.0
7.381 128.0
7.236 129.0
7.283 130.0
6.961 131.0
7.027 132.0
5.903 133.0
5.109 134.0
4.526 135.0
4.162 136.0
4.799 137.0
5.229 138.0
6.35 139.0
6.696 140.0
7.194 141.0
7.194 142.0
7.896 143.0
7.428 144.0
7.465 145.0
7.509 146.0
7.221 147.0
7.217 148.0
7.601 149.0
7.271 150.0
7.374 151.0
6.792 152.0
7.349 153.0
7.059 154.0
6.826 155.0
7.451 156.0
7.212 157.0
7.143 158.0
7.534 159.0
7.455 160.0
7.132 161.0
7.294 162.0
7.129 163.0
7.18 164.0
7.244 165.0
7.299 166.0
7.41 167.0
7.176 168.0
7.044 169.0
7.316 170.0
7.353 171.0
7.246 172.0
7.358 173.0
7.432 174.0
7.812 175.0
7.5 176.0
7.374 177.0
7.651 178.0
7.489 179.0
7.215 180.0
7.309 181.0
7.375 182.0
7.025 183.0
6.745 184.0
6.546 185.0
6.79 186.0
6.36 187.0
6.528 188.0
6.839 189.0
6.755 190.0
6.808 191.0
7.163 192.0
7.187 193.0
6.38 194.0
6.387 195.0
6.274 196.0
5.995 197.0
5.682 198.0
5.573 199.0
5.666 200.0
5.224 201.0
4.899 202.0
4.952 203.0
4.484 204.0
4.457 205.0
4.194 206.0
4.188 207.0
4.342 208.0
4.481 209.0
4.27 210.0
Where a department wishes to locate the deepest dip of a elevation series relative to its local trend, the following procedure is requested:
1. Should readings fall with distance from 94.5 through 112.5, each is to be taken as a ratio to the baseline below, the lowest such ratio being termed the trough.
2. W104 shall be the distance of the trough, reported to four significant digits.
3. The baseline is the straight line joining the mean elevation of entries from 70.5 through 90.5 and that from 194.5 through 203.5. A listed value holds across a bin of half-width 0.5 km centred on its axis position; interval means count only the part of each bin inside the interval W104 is 111.0 km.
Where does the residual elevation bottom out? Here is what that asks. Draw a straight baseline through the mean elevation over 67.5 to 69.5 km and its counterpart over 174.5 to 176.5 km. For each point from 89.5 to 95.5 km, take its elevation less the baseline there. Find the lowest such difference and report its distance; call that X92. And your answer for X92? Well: 94.0 km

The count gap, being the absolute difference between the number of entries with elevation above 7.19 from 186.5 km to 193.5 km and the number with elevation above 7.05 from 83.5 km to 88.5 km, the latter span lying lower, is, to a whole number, 4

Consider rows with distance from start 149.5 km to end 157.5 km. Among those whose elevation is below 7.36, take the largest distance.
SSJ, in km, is 157.0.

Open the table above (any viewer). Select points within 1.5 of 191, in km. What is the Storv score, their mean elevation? 6.9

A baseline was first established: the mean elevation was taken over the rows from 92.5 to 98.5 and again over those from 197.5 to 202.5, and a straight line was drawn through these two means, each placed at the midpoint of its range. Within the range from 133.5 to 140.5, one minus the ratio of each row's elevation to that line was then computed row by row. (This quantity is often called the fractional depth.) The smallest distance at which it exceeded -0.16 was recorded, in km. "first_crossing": 134.0 km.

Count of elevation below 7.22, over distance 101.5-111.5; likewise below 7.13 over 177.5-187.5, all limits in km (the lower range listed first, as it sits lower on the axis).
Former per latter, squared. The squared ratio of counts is 2.0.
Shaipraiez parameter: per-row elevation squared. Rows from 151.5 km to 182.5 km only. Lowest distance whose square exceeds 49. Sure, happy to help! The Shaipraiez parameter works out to 153.0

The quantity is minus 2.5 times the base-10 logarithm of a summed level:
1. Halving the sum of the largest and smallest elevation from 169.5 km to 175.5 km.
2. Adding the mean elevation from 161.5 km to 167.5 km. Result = -2.92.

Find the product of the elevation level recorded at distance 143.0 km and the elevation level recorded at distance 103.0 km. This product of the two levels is 57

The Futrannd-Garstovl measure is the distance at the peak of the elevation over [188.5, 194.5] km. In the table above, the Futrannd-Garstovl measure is 193.0 km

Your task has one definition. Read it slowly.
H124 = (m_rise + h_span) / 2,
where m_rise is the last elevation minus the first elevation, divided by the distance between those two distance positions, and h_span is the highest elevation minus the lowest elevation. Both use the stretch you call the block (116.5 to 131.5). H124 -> 0.318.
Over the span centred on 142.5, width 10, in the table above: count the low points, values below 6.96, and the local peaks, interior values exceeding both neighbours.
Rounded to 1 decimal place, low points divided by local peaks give 1.5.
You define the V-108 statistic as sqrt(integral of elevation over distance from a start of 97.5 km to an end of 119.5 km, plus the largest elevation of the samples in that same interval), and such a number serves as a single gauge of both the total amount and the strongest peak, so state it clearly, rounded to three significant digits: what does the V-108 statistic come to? 12.8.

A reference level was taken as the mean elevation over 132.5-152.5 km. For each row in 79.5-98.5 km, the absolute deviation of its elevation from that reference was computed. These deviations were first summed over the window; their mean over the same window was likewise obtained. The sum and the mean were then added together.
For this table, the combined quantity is 15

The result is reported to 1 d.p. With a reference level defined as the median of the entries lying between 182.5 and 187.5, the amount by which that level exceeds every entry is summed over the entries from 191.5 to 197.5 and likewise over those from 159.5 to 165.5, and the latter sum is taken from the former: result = 4.0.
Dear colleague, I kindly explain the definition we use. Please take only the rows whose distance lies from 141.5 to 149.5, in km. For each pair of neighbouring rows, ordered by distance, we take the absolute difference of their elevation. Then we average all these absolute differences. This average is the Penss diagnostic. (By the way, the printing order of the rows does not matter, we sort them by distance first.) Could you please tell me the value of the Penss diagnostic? 0.28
